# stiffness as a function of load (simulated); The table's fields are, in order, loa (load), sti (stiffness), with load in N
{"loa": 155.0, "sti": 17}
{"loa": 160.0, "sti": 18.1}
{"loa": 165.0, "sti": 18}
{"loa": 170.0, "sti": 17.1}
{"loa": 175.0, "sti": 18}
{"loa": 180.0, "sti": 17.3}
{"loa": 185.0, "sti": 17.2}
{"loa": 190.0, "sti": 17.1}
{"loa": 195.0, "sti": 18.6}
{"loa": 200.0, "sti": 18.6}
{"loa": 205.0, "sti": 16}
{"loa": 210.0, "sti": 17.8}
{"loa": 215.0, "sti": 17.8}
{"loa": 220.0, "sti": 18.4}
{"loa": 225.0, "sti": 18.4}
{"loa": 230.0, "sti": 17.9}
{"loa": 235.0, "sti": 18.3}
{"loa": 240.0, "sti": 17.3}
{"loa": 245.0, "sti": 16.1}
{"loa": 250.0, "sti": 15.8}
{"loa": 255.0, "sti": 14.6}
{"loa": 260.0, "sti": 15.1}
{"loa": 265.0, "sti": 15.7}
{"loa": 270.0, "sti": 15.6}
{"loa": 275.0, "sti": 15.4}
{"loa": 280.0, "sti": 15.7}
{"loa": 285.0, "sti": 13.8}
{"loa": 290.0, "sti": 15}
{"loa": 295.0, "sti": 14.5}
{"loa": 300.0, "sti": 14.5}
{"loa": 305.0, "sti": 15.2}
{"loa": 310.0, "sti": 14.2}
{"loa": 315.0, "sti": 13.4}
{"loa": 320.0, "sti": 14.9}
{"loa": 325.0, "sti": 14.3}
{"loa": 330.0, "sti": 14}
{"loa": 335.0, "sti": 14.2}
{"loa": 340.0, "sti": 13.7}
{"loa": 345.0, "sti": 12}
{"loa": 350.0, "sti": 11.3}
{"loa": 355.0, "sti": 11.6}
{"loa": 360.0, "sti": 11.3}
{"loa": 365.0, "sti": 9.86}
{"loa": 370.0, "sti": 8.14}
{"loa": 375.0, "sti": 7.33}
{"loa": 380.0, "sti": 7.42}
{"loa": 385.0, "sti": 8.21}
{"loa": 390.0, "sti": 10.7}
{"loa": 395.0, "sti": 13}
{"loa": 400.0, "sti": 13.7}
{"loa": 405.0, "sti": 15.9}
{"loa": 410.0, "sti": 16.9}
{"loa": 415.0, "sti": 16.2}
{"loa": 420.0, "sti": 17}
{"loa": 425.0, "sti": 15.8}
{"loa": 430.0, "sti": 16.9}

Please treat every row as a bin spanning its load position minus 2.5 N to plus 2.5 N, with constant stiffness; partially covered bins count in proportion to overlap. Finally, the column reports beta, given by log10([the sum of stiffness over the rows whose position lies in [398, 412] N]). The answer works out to 1.7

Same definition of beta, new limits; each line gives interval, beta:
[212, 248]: 2.1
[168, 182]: 1.7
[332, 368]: 1.9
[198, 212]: 1.7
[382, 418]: 2.0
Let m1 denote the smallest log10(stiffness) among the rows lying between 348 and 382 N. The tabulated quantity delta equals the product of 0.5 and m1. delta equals 0.43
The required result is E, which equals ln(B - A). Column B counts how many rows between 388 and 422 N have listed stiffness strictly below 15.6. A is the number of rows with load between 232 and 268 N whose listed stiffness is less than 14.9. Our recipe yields 0.7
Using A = 1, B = 3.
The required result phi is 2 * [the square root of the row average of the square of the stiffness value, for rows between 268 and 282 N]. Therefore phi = 31.1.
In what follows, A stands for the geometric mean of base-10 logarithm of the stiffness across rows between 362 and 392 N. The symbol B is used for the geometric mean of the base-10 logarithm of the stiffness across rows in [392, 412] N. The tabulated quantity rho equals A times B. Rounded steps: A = 0.93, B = 1.17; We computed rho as 1.09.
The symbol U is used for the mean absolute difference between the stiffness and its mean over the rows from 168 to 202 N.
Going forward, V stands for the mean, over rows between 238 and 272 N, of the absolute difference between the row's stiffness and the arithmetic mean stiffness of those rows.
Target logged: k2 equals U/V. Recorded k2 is 1.07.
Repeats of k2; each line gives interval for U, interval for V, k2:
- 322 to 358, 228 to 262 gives 0.99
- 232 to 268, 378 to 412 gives 0.32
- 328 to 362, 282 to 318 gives 2.42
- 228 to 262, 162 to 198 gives 2.37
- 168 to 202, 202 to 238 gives 1.17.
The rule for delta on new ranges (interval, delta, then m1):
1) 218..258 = 0.58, 1.16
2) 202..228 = 0.60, 1.20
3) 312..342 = 0.56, 1.13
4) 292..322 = 0.56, 1.13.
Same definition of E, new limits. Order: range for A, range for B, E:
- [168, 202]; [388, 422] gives 1.1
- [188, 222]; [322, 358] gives 1.9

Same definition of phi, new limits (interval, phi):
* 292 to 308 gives 29.5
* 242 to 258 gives 31.0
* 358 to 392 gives 18.2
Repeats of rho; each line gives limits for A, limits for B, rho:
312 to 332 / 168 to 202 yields 1.44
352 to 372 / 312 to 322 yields 1.15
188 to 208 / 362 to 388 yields 1.13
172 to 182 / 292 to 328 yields 1.44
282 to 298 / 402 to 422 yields 1.41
